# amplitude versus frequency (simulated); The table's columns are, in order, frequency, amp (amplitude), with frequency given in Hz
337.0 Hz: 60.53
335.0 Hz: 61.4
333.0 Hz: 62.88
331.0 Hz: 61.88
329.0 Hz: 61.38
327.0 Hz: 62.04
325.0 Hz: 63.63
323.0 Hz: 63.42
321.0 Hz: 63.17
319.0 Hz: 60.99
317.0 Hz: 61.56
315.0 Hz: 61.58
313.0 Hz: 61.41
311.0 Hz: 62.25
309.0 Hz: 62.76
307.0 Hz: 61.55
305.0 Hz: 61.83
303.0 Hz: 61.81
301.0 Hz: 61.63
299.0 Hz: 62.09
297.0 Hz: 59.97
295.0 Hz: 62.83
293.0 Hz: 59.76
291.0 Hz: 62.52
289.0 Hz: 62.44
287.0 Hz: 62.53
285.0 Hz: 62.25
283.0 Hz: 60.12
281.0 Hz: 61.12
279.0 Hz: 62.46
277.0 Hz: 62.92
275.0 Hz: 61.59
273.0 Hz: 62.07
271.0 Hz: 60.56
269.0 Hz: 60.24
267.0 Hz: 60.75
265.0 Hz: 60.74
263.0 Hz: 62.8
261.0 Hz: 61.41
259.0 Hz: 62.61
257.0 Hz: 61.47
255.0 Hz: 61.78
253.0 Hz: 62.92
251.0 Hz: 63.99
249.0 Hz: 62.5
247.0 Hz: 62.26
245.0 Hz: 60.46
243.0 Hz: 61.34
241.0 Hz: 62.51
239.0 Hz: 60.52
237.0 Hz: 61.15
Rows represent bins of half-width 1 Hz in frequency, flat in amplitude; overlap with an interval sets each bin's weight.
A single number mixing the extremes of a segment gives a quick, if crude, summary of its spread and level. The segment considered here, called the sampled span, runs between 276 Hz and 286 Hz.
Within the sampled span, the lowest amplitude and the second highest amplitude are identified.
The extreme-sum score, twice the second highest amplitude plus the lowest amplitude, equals 185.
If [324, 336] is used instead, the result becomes 187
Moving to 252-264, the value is 187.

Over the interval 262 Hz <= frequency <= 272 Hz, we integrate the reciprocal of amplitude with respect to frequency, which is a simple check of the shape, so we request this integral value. 0.164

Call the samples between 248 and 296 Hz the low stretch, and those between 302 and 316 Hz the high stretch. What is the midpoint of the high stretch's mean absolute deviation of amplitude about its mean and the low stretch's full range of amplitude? 2.29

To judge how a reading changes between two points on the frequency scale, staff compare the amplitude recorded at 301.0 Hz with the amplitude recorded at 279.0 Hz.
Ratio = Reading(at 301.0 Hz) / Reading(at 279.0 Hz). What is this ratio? 0.99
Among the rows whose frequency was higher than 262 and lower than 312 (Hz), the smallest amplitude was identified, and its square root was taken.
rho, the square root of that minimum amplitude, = 7.73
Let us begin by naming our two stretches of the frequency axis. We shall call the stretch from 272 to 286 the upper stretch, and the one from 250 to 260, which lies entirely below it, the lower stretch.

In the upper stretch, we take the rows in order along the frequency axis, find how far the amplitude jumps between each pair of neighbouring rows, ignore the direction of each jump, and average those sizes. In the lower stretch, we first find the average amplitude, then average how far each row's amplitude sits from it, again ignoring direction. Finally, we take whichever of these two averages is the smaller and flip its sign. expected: -0.74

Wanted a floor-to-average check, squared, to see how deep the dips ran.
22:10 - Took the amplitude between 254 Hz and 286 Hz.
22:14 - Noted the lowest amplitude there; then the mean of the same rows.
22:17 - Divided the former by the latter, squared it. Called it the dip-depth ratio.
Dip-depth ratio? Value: 0.954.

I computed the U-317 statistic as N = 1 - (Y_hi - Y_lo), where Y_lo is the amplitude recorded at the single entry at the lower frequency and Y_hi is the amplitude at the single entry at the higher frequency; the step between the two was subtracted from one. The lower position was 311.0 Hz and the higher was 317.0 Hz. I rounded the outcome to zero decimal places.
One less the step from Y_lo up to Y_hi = 2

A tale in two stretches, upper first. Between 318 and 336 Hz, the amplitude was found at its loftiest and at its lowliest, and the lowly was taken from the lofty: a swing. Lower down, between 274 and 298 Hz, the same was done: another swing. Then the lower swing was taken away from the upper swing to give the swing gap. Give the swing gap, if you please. -0.52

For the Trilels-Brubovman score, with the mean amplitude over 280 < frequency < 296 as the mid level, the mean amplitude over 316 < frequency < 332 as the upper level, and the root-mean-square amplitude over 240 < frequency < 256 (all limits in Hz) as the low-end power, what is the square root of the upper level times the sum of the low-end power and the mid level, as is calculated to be 87.8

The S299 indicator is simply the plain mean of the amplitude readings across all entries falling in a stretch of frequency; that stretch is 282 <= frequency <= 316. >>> 61.7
